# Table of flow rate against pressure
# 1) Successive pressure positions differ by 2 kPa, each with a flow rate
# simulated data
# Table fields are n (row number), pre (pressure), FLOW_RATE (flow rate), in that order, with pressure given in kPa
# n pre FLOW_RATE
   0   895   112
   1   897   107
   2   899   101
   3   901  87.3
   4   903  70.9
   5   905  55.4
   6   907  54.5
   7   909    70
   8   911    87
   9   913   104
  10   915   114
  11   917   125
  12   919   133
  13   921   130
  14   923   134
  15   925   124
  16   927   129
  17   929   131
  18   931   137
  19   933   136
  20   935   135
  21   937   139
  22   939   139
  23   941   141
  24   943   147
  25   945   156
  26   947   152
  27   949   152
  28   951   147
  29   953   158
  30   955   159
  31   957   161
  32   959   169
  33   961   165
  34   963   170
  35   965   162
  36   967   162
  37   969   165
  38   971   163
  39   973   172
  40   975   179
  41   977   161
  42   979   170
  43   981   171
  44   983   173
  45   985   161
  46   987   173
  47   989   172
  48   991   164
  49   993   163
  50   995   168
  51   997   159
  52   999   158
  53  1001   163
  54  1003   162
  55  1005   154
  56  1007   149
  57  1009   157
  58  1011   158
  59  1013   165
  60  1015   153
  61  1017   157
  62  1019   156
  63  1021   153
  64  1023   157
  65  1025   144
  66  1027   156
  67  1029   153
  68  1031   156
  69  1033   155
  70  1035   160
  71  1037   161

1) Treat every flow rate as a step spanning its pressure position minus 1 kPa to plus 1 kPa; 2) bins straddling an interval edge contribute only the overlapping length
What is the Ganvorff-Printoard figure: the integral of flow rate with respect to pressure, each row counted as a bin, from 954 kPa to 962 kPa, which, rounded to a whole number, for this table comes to 1308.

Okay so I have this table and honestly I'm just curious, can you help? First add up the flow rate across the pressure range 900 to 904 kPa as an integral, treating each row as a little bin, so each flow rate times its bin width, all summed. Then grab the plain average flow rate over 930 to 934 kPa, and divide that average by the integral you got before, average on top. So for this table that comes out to 0.431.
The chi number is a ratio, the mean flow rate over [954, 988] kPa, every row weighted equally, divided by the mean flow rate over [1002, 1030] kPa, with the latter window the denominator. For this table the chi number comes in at 1.07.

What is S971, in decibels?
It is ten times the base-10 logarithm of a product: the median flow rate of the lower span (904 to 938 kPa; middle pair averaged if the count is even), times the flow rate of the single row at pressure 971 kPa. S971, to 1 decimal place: 43.2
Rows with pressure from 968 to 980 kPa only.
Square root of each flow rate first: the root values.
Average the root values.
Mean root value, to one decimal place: 13.0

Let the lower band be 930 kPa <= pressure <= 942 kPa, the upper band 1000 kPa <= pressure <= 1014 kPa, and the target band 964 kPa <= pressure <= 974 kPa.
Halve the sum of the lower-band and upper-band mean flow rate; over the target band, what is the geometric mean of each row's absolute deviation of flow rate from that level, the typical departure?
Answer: 16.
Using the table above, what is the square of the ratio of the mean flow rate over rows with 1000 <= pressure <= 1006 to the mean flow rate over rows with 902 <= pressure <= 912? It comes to 6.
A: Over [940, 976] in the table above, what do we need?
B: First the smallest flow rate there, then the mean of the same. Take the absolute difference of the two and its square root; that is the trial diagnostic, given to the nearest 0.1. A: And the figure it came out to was 4.4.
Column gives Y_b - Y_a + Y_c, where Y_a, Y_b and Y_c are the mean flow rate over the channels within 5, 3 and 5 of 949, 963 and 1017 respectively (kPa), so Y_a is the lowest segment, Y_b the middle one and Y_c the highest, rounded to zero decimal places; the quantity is 169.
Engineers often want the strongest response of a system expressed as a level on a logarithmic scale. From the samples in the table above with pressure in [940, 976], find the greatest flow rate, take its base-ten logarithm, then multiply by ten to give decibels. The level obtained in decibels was 22.5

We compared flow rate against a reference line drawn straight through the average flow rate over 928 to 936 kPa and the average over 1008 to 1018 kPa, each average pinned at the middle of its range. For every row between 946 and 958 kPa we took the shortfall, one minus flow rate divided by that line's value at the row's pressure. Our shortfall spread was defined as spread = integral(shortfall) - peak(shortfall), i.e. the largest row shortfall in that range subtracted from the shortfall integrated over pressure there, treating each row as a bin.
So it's -1.2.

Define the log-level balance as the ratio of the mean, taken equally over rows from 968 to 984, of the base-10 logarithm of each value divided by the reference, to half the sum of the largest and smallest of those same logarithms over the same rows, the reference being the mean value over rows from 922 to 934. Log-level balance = 0.99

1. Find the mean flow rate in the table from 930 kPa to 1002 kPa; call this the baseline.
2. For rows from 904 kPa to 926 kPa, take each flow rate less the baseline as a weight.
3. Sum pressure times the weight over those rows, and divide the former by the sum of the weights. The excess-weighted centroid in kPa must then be 911.9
